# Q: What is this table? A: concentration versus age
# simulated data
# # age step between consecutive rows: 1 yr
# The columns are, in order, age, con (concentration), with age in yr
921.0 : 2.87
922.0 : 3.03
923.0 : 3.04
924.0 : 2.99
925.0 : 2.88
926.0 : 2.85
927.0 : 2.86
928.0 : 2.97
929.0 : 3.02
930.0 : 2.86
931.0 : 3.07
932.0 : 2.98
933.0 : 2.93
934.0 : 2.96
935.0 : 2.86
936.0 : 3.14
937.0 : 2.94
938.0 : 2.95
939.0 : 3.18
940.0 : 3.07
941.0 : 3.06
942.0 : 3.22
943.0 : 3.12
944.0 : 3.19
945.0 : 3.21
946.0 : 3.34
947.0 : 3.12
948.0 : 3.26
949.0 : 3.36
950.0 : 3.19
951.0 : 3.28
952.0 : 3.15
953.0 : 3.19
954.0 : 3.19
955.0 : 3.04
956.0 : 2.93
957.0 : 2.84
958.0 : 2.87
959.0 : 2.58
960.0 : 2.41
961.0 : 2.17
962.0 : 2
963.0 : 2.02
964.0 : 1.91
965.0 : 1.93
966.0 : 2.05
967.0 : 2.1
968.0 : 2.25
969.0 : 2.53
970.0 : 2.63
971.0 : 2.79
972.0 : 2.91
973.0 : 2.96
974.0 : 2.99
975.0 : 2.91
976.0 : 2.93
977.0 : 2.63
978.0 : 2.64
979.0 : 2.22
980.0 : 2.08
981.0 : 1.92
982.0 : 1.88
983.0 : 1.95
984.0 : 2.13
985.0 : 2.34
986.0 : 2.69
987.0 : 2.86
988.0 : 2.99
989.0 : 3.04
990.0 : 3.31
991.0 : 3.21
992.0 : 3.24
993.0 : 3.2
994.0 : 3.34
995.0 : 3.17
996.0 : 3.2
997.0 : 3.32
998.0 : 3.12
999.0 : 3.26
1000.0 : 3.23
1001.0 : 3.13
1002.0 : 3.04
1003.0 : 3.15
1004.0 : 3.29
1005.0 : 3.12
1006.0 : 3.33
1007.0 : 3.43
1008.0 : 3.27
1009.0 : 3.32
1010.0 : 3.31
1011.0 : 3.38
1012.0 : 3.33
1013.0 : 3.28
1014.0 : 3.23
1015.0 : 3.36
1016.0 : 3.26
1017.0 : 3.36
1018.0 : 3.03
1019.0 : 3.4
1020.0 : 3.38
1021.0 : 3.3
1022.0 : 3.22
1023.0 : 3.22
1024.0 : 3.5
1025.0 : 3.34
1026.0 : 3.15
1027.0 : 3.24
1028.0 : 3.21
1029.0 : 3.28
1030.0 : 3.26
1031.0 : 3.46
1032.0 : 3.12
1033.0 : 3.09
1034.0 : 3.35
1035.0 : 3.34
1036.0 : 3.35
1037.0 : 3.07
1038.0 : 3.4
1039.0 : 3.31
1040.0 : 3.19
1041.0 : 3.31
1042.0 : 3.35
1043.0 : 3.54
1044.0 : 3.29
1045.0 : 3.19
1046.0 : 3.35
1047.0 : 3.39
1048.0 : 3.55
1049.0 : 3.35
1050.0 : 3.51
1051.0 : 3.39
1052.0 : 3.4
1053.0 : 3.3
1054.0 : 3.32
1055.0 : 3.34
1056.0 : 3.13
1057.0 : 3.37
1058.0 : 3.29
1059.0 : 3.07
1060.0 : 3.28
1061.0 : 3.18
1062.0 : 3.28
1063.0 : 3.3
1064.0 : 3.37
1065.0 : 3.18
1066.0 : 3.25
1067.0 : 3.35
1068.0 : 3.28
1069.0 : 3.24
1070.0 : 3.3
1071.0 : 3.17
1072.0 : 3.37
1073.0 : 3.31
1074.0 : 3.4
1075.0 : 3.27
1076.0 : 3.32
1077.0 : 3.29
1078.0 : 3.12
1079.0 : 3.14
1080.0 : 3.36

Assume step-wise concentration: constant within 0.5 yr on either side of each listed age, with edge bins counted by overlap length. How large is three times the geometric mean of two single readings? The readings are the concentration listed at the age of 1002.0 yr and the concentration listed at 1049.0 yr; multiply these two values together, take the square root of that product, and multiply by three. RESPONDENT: 9.6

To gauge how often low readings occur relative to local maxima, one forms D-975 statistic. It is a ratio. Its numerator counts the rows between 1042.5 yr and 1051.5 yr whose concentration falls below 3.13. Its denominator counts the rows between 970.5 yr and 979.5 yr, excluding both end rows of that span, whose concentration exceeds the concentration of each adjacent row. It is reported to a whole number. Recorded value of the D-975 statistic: 0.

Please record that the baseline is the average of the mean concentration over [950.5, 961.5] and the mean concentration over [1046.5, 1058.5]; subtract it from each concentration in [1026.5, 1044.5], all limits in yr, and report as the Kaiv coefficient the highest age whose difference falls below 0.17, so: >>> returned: 1040.0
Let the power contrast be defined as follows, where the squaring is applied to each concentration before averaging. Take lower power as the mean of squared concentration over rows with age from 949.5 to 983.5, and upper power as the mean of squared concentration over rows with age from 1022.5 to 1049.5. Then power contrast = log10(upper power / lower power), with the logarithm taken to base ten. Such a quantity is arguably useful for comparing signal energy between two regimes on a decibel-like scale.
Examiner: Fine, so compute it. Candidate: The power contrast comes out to 0.21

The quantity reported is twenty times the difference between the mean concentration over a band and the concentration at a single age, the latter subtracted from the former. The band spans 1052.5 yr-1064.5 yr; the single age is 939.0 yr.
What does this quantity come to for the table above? 1.8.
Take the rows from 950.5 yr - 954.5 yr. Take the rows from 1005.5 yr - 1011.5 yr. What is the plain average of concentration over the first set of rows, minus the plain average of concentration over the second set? -0.14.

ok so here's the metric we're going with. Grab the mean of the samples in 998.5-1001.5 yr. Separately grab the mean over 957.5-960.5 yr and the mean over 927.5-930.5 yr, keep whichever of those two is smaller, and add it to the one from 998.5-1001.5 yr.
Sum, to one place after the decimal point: 5.8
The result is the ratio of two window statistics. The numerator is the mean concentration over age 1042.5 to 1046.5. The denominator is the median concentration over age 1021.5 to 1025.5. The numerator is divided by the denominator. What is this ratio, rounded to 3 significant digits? 1.02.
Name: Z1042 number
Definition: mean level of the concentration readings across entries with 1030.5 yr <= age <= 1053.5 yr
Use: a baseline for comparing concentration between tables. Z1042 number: 3.33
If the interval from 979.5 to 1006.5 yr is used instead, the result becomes 2.91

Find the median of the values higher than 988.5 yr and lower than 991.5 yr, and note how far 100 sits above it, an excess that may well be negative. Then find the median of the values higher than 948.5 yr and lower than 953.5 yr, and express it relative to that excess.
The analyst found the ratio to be 0.033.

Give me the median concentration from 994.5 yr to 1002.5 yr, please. 3.2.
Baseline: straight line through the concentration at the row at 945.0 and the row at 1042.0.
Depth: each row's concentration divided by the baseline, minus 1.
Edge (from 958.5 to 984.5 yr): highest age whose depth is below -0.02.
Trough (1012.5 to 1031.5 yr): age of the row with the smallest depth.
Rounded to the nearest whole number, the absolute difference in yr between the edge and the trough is 34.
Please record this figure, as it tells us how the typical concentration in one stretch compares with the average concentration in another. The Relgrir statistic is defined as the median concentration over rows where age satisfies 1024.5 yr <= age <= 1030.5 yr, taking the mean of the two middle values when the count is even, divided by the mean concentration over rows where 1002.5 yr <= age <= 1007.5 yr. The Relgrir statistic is 1.00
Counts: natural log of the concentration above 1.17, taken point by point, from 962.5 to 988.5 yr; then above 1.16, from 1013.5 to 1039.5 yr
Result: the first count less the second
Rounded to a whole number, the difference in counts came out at -21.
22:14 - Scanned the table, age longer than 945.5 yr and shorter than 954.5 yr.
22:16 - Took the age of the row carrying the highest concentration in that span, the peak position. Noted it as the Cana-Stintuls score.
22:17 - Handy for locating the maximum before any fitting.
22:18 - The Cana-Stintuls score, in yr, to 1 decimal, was 949.0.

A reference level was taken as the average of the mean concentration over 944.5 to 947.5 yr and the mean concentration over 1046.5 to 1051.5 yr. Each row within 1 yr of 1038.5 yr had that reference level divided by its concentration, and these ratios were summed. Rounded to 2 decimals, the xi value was 1.99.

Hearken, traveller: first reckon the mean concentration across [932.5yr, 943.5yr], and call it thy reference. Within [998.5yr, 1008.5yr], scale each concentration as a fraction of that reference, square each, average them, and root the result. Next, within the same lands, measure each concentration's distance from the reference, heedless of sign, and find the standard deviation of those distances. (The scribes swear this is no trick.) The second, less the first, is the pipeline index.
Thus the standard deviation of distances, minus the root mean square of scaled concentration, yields -0.95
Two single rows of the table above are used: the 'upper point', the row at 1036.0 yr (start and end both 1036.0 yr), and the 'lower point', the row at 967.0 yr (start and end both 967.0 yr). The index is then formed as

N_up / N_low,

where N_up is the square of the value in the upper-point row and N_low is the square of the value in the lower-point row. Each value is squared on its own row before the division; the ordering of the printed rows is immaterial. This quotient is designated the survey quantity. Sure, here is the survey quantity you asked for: 2.54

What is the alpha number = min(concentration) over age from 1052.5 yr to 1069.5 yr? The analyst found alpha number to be 3.07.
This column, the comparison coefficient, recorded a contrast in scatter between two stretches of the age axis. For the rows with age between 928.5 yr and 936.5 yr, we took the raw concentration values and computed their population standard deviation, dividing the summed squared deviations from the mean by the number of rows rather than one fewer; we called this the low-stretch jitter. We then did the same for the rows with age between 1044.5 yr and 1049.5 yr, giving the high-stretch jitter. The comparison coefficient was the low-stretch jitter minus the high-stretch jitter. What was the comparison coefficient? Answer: -0.02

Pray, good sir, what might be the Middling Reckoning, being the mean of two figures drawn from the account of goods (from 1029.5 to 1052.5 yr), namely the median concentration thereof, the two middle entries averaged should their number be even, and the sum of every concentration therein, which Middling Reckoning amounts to 40.0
